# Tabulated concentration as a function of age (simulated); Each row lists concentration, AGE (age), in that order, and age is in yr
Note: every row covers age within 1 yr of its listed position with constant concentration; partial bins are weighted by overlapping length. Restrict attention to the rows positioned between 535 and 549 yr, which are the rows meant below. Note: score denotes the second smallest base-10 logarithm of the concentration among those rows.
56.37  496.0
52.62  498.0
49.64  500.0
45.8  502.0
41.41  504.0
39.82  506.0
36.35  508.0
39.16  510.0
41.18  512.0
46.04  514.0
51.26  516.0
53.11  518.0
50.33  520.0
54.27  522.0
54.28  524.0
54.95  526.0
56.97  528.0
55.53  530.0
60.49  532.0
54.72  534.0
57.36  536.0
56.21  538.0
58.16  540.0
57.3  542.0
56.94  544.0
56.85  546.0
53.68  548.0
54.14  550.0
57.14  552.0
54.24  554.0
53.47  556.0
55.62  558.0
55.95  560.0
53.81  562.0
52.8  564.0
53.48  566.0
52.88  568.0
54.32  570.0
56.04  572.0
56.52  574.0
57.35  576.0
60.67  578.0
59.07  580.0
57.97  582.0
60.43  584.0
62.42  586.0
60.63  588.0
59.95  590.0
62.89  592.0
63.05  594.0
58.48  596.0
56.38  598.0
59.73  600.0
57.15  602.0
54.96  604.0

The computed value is 1.75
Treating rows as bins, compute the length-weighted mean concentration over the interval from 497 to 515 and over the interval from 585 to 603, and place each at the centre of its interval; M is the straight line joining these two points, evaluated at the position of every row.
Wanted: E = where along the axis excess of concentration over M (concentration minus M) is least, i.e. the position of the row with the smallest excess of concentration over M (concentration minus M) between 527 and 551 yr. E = 548.0 yr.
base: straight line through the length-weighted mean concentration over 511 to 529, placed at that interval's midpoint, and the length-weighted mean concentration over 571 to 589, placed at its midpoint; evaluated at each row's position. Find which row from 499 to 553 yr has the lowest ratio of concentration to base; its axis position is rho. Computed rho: 508.0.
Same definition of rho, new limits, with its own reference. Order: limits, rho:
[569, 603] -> 598.0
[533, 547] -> 534.0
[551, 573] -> 568.0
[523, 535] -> 534.0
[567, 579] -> 568.0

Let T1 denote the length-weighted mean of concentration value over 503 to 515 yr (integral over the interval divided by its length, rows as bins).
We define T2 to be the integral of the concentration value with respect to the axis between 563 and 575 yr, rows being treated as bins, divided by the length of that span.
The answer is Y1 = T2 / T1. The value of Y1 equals 1.3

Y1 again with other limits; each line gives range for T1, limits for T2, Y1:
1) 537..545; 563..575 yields 1.0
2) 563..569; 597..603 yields 1.1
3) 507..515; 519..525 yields 1.3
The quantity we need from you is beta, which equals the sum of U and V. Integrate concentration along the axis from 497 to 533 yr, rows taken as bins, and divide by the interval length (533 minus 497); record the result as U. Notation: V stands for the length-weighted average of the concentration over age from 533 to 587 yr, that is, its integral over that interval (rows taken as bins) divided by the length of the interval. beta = 105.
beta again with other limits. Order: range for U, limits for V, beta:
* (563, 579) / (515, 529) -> 109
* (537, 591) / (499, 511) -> 99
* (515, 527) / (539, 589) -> 110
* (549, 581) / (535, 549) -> 112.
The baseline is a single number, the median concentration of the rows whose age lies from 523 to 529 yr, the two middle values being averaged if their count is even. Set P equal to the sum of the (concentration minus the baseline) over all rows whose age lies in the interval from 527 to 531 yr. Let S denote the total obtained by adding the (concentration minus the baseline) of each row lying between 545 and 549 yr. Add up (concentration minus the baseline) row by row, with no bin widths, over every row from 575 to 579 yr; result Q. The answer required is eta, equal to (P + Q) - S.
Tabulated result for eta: 10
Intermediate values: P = 3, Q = 8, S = 1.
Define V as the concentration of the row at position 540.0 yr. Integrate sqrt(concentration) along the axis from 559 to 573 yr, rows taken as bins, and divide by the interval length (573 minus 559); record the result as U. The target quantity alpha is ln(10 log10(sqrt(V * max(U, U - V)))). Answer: 2.58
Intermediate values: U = 7.36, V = 58.16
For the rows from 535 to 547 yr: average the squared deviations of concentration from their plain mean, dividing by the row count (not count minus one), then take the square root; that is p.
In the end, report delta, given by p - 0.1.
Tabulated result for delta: 0.5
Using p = 0.6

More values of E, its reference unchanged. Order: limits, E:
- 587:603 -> 598.0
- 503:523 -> 508.0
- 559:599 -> 598.0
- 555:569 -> 568.0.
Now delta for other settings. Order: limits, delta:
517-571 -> 2.0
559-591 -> 2.9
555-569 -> 1.1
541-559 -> 1.4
